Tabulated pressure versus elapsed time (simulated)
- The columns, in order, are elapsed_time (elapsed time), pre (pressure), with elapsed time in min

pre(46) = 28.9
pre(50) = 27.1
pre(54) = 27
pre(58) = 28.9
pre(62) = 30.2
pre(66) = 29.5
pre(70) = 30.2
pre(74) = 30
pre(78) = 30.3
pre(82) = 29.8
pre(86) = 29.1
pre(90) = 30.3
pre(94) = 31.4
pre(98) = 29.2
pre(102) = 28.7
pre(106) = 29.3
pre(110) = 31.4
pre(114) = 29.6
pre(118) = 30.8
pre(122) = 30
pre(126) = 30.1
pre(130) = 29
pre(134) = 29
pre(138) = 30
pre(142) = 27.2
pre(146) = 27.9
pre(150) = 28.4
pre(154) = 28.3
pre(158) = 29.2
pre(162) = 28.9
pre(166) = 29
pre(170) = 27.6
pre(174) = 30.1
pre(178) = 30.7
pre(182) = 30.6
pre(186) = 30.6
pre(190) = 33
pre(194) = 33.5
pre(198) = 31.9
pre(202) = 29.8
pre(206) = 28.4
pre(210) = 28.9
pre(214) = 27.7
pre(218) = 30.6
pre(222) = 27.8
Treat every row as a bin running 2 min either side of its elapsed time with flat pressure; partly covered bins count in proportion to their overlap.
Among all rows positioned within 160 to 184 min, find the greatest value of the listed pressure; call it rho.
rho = 30.7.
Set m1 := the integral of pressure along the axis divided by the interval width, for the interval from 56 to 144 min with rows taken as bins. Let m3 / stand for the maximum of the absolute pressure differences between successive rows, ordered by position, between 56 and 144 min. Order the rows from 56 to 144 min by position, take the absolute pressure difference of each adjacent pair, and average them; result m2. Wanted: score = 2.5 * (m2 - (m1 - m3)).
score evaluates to -64.8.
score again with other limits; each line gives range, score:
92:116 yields -65.7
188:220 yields -65.3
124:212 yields -64.6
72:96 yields -70.5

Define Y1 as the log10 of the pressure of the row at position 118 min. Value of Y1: 1.49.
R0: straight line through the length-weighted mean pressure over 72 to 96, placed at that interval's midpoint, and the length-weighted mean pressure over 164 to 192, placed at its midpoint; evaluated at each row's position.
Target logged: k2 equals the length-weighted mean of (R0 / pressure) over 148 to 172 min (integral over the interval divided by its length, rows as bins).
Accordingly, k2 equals 1.06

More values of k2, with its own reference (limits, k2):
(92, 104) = 1.01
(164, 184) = 1.02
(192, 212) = 1.00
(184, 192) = 0.95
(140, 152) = 1.09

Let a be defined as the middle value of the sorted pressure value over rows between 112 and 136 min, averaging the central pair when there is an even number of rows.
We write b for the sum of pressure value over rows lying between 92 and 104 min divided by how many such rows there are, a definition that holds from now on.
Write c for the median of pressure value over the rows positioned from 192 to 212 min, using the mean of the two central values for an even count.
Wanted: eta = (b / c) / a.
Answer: 0.0335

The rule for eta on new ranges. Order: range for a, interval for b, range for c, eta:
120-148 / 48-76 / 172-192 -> 0.0327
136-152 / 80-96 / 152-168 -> 0.0370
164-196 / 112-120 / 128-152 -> 0.0344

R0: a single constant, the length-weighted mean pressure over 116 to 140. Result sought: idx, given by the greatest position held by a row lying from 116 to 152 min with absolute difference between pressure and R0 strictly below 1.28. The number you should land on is 138 min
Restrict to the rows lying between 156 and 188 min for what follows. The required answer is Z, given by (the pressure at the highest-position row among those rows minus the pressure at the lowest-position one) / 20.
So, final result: 0.07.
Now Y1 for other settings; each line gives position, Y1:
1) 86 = 1.46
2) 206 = 1.45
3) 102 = 1.46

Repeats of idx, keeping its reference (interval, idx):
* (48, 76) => 74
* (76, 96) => 90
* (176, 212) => 210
